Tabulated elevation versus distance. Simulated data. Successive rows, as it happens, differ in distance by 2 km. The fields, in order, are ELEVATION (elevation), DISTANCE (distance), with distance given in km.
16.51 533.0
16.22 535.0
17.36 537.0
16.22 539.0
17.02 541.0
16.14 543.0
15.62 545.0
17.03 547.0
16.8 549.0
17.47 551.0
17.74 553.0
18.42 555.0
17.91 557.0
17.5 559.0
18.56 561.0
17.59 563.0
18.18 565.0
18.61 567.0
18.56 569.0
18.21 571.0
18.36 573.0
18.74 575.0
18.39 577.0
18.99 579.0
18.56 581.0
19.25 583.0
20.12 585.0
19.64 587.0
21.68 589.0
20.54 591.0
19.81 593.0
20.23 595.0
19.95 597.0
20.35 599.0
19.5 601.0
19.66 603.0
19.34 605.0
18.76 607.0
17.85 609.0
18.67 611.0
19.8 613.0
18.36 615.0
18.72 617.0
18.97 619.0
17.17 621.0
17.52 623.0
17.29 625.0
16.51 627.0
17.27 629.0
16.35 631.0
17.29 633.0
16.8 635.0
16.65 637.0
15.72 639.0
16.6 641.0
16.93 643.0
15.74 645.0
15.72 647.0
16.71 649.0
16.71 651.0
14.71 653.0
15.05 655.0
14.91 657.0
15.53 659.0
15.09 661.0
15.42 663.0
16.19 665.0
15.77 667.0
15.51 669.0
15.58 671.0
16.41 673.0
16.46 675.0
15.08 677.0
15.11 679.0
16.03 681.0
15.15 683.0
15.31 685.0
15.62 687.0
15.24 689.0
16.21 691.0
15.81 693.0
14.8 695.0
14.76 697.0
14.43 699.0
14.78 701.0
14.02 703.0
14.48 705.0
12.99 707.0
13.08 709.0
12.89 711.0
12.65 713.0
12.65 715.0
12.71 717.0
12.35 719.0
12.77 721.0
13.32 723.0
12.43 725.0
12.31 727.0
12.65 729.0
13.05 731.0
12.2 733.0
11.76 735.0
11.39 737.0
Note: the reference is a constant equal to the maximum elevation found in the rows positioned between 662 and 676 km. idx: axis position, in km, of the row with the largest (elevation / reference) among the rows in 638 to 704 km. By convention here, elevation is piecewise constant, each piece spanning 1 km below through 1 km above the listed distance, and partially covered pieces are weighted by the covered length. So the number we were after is 643.0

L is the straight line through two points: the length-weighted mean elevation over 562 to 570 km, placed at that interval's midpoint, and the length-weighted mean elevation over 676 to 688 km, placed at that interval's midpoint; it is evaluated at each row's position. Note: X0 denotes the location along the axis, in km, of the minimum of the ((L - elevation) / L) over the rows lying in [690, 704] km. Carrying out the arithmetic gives 691.0 km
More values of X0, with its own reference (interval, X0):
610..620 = 613.0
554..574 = 569.0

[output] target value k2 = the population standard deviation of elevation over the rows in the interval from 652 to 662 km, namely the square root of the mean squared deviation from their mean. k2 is 0.27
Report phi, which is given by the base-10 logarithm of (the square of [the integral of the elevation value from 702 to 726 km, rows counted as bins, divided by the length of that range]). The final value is 2.230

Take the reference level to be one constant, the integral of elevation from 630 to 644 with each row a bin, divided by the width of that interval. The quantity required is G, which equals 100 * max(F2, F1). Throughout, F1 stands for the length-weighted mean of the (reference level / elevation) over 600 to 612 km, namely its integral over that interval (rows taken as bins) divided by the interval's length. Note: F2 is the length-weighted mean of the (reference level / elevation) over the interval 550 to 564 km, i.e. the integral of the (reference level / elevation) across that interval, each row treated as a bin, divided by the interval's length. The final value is 93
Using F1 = 0.88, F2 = 0.93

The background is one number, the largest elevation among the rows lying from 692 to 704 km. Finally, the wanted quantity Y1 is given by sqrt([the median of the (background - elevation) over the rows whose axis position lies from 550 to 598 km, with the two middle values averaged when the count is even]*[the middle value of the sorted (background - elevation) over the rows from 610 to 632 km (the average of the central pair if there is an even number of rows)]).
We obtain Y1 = 2.17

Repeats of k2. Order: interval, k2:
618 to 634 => 0.74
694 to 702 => 0.15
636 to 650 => 0.50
